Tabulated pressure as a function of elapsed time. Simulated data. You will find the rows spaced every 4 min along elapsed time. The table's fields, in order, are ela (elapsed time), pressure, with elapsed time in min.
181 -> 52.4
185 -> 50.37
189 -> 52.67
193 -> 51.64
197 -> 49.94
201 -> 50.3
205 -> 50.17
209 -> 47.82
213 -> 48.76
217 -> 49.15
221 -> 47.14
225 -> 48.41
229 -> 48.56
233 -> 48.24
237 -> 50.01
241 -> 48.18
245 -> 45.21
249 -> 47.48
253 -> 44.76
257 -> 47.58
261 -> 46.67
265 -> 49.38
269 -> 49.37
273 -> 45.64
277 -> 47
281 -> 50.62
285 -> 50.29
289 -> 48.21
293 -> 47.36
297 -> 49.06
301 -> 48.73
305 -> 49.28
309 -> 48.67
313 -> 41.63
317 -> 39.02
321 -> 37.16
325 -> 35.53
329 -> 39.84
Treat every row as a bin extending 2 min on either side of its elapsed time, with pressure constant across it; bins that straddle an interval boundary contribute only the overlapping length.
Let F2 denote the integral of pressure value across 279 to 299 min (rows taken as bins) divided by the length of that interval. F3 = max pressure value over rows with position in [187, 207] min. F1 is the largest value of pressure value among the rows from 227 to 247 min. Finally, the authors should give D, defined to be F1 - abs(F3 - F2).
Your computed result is 46.4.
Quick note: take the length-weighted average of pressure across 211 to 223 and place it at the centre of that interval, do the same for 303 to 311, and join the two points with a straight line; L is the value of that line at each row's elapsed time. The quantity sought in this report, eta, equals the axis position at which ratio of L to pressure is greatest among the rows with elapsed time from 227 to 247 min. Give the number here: 245 min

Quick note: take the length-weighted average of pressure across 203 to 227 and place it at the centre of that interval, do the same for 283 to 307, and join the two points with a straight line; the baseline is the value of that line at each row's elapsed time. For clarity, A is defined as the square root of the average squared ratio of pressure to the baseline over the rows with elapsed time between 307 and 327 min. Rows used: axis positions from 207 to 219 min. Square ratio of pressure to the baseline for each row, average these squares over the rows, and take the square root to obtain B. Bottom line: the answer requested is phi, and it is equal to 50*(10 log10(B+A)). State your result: 131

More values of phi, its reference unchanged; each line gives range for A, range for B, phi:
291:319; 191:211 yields 148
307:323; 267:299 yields 134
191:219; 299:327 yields 140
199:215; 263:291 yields 152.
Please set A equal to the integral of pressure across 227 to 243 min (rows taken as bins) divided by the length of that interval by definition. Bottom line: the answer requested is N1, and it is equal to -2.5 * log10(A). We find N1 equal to -4.22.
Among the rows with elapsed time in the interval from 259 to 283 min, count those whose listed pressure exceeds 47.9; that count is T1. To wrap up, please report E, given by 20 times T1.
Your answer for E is 60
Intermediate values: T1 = 3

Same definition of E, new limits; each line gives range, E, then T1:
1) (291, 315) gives 80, 4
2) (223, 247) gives 100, 5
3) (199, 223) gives 80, 4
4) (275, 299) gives 80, 4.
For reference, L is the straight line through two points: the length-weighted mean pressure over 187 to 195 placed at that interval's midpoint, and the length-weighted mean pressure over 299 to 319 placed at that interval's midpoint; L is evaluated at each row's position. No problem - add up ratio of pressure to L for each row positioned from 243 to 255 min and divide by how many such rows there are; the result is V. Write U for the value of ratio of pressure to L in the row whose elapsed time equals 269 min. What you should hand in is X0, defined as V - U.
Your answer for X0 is -0.10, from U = 1.03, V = 0.94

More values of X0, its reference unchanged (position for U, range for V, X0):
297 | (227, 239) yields -0.08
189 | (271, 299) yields 0.02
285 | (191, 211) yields -0.11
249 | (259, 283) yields 0.04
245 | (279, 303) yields 0.13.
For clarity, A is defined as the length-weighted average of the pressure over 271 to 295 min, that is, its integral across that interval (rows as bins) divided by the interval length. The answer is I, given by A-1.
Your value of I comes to 47.2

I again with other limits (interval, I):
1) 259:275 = 46.8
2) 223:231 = 47.5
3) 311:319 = 39.3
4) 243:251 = 45.3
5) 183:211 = 49.4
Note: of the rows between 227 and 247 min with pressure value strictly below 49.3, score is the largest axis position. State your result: 245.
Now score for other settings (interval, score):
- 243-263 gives 261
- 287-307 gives 305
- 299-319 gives 317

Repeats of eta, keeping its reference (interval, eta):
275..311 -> 277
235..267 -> 253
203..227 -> 221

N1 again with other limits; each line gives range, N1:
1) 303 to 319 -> -4.12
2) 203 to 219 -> -4.22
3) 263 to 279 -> -4.20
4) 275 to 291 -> -4.23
